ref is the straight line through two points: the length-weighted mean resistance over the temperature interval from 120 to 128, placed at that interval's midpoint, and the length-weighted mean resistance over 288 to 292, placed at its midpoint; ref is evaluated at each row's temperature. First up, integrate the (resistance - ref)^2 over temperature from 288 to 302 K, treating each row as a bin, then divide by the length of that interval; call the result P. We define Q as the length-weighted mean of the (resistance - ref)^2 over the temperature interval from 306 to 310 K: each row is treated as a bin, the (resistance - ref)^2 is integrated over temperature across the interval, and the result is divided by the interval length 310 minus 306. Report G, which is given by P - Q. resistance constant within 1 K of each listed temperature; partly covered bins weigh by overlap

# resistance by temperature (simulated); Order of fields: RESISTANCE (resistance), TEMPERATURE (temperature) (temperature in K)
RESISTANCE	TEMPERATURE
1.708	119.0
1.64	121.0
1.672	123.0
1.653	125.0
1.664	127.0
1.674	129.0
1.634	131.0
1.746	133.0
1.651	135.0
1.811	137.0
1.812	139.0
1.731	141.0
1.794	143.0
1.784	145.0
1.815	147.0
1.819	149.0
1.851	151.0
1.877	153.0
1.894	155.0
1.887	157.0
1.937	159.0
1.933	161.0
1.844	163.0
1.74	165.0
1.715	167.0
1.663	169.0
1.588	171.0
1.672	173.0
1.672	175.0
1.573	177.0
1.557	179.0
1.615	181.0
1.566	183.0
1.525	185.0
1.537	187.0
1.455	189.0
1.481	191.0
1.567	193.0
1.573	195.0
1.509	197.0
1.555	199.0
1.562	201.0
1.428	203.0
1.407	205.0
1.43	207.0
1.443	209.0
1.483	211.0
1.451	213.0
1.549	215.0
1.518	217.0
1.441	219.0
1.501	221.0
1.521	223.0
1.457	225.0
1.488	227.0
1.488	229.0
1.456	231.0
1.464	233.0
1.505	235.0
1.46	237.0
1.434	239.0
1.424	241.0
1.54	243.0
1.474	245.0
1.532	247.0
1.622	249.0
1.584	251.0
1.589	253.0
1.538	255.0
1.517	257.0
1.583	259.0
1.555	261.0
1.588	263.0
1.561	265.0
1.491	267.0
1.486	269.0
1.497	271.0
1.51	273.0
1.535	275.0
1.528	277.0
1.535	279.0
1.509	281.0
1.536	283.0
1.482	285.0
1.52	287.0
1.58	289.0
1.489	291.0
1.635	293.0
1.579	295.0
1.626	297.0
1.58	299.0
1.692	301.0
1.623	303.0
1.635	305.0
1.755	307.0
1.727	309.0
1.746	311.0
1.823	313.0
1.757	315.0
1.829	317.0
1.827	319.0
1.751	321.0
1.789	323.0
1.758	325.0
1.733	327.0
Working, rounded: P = 0.008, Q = 0.0485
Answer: -0.040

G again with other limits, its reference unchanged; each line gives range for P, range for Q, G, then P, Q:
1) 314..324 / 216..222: 0.067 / 0.078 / 0.0111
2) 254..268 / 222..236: -0.009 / 0.001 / 0.0099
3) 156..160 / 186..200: 0.071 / 0.079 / 0.0084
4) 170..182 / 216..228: -0.008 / 0.002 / 0.0103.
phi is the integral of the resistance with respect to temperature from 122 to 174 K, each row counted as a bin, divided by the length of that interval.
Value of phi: 1.76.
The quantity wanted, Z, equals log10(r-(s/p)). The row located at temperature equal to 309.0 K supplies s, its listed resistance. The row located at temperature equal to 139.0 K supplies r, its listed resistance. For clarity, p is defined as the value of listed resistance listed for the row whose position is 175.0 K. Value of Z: -0.11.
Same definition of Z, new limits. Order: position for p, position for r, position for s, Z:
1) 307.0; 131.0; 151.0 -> -0.24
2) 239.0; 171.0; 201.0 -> -0.30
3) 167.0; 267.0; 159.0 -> -0.44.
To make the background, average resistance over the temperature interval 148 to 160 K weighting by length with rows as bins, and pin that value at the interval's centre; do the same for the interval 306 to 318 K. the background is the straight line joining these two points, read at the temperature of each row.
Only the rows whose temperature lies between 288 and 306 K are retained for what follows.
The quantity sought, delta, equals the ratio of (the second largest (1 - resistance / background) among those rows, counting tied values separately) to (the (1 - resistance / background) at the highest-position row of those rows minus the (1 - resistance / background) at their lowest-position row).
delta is -3.2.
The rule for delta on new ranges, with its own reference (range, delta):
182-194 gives -56.5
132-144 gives -2.9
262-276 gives 6.8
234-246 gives 15.1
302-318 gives -0.7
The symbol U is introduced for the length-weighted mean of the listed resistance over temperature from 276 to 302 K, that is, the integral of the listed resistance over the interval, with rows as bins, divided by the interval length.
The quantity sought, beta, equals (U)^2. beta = 2.44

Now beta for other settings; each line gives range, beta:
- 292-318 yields 2.87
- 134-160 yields 3.31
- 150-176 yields 3.20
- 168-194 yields 2.48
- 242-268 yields 2.41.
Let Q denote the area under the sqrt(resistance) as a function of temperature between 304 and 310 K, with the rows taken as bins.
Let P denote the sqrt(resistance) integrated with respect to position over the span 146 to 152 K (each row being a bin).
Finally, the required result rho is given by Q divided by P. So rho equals 0.97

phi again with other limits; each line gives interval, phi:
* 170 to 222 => 1.53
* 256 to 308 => 1.56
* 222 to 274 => 1.51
